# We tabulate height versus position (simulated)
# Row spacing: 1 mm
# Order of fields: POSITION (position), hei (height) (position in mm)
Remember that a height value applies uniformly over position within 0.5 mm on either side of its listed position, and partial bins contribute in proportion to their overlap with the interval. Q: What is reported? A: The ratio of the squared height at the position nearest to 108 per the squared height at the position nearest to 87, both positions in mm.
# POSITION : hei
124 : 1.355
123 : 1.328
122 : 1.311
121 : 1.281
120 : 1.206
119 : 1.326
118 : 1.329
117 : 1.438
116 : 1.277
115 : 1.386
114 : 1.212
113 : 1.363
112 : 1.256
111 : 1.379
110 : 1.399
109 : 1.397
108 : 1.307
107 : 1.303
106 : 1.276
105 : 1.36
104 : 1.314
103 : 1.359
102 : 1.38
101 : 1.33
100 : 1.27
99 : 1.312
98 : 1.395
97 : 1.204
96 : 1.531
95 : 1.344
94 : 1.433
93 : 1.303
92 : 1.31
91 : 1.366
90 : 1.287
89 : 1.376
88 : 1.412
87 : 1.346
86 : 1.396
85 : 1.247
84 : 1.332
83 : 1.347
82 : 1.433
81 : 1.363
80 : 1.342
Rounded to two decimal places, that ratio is 0.94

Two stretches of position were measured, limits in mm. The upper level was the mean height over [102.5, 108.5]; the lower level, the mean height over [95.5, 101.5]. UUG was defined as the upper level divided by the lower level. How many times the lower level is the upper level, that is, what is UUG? 0.98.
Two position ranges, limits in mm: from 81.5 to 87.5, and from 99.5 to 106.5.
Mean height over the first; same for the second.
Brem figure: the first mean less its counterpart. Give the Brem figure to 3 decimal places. 0.023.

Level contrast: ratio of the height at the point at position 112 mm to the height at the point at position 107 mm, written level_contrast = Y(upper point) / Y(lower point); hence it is 0.96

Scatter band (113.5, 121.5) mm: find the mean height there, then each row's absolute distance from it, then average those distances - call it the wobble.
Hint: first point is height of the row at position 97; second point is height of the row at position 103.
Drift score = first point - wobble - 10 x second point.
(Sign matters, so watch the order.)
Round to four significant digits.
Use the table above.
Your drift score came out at -12.45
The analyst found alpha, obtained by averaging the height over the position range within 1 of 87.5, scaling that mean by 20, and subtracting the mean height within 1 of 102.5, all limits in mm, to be 26.2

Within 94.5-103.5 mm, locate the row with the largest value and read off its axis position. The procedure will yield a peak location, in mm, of 96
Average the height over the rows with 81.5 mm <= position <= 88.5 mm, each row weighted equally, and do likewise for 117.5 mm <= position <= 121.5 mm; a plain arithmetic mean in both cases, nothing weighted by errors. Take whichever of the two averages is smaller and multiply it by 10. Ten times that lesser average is 12.9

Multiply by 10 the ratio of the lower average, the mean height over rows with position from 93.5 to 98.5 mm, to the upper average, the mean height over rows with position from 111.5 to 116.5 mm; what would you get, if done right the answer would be 10.6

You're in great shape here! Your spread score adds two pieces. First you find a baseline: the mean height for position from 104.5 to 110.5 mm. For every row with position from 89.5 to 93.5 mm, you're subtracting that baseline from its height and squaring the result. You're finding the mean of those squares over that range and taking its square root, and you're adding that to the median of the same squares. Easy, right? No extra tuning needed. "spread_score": 0.039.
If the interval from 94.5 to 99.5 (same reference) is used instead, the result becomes 0.111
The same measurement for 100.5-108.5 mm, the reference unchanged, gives 0.036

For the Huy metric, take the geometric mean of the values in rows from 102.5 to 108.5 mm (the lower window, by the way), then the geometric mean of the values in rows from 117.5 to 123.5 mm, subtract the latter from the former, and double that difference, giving 0.05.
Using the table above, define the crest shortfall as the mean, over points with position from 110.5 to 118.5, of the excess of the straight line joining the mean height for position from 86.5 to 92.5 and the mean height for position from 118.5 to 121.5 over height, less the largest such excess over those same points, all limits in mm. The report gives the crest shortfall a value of -0.12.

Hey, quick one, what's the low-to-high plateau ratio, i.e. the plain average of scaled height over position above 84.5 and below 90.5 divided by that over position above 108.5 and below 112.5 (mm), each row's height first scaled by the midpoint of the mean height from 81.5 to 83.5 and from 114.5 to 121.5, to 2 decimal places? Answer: 0.99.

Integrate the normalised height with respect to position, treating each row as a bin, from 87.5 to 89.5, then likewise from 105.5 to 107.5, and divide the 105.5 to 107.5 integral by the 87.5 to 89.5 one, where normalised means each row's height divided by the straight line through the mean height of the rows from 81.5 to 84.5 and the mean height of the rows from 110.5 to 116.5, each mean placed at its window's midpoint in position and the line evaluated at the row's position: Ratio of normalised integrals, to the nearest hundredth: 0.95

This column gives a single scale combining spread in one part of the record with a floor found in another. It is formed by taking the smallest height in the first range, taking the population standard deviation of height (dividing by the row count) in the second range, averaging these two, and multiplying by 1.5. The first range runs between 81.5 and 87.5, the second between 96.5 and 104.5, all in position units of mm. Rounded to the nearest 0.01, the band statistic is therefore 0.98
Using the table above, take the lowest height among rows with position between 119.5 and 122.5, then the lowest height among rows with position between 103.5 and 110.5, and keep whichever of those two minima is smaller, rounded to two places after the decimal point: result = 1.21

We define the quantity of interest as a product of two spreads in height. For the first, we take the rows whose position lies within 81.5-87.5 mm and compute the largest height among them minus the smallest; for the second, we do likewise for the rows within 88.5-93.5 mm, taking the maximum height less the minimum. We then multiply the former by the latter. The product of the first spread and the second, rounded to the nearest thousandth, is 0.017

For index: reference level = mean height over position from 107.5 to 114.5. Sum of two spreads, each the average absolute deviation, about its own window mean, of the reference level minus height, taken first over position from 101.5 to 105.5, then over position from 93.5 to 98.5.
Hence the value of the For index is 0.106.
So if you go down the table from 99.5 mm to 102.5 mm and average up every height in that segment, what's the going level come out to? 1.33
